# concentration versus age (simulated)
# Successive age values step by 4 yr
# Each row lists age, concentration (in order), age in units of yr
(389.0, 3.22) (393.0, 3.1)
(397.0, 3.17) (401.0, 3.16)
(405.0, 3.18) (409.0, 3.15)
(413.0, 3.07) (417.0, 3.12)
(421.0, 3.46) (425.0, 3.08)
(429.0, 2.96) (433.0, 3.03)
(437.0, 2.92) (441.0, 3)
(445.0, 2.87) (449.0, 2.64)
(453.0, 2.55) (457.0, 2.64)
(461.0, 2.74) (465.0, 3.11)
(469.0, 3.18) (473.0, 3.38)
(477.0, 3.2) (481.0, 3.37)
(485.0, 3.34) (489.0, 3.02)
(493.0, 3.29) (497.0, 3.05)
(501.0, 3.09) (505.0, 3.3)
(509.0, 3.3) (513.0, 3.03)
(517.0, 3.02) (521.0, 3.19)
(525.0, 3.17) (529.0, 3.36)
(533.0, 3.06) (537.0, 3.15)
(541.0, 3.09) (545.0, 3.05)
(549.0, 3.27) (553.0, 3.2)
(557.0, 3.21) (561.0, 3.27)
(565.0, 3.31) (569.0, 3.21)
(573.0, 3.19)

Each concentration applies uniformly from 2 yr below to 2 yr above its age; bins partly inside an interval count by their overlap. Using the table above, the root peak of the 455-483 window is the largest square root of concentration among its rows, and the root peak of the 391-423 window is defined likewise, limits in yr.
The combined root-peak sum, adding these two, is 3.70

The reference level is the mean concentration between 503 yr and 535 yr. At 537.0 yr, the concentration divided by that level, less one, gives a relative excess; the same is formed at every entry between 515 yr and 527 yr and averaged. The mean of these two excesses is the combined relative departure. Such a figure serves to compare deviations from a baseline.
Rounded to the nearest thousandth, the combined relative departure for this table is -0.013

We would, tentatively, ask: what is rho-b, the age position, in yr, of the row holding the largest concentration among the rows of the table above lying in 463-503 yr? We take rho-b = 473.0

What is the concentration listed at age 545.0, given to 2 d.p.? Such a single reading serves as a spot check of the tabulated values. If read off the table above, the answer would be 3.05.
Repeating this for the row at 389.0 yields 3.22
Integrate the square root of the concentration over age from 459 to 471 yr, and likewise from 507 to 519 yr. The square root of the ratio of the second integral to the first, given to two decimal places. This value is 1.01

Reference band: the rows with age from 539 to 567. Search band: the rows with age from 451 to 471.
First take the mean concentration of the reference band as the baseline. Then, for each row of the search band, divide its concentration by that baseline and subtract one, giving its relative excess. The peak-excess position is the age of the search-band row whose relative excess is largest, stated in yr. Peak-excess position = 469.0 yr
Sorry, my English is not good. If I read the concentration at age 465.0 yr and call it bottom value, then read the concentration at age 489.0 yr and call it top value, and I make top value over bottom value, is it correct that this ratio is 0.97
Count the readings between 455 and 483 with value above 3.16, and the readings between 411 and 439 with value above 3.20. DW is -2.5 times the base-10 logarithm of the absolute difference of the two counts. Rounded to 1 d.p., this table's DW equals -1.2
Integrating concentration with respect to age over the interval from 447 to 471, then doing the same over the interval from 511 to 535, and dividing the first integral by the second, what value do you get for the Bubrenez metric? 0.90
